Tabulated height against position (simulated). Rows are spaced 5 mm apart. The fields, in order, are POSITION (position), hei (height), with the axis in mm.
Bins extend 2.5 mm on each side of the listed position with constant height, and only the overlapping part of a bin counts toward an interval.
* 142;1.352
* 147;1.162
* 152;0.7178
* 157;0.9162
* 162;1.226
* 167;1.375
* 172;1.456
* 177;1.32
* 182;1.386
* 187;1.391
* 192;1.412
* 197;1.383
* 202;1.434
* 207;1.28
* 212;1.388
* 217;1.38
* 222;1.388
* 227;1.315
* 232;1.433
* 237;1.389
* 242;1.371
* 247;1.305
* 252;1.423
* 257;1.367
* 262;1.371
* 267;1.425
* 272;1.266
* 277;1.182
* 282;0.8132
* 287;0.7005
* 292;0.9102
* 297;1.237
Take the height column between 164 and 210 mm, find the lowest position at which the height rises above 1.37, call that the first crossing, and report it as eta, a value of 167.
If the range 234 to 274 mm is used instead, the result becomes 237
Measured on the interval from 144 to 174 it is 167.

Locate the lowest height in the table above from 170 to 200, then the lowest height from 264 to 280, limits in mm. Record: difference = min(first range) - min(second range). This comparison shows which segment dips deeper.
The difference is 0.14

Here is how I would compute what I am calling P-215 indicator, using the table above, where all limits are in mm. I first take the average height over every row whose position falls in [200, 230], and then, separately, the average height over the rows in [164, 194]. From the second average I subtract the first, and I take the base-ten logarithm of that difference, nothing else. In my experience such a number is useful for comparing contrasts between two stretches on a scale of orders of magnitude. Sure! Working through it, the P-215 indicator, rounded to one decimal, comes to -1.6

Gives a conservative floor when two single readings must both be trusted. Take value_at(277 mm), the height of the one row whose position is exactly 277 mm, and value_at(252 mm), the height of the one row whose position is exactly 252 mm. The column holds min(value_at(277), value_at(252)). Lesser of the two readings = 1.18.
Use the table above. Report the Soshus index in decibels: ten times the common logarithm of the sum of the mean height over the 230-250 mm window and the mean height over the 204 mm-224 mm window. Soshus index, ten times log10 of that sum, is 4.37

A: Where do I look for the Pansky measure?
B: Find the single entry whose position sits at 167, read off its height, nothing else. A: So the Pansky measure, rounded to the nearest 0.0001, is 1.3750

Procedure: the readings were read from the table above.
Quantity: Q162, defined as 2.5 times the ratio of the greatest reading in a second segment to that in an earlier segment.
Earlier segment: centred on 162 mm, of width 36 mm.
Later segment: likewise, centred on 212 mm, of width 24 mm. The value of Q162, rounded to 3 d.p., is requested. 2.462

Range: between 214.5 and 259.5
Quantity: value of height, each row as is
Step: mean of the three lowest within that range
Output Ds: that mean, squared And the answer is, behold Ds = 1.77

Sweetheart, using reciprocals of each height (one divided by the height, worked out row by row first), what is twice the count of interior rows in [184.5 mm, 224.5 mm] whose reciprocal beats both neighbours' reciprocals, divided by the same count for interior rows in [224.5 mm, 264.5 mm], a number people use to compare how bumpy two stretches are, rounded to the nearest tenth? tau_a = 3.0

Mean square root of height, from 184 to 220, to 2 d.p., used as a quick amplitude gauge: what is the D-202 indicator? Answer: 1.18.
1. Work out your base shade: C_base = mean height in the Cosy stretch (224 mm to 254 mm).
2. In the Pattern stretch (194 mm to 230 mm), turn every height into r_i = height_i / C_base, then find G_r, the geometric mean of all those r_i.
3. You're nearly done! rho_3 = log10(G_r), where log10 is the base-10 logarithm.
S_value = -0.002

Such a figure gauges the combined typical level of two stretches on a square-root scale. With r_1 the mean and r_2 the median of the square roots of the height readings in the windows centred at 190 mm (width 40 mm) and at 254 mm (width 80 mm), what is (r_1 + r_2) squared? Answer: 5.50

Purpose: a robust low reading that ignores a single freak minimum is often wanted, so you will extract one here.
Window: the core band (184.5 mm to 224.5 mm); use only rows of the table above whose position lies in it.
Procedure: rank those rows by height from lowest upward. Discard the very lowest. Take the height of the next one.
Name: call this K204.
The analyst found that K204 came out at 1.38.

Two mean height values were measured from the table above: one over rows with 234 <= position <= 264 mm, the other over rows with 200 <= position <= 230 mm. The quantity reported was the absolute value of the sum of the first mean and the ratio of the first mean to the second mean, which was 2.38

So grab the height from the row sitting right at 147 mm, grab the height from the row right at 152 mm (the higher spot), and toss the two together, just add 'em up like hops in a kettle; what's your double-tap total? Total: 1.88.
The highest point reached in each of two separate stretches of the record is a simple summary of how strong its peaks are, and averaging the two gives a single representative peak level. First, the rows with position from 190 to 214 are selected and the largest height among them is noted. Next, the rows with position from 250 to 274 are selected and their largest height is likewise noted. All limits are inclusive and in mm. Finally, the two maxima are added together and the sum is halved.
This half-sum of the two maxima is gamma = 1.43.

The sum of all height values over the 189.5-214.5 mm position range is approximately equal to 6.90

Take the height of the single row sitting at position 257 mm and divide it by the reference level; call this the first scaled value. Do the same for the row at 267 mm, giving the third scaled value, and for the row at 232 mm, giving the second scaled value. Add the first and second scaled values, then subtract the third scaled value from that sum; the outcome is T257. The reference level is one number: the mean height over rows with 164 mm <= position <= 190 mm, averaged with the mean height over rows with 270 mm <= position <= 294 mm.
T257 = 1.17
